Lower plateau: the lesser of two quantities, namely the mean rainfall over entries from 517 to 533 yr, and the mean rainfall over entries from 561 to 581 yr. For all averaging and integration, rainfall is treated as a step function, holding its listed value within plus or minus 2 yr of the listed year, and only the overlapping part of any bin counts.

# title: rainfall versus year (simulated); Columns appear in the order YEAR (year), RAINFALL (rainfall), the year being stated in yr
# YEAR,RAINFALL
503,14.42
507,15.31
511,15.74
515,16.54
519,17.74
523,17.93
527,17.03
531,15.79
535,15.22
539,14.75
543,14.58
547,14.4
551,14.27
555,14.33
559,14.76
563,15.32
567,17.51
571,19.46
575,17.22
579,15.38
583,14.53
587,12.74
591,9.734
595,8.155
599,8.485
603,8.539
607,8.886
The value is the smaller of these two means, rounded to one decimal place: 17.0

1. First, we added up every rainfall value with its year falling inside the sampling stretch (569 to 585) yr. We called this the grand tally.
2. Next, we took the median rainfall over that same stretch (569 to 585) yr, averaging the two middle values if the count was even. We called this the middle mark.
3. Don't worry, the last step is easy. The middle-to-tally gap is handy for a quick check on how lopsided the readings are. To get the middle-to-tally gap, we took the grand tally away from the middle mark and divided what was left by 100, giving -0.50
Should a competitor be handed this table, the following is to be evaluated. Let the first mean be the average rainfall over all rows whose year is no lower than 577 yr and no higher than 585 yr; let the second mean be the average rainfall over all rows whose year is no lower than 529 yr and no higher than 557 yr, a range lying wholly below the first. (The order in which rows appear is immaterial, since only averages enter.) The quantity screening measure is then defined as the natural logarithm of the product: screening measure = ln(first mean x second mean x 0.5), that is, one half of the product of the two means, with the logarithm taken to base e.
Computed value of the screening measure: 4.70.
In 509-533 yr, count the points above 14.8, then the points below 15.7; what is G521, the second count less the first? -6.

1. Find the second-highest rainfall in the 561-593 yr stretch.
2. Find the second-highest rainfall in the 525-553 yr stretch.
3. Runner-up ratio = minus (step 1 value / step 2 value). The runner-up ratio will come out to -1.11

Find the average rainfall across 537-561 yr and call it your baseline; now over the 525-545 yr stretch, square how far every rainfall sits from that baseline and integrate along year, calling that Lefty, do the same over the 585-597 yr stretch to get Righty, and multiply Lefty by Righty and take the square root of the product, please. 95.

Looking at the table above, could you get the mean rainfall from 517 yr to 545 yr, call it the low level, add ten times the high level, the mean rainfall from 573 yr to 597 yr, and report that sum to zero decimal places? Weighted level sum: 146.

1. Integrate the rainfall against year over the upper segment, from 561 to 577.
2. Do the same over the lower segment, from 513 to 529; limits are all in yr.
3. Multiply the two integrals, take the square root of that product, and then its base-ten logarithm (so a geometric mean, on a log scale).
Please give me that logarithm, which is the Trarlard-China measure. 2.44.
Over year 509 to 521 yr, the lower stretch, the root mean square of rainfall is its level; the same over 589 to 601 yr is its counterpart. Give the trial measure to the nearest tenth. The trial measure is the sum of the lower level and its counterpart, 25.5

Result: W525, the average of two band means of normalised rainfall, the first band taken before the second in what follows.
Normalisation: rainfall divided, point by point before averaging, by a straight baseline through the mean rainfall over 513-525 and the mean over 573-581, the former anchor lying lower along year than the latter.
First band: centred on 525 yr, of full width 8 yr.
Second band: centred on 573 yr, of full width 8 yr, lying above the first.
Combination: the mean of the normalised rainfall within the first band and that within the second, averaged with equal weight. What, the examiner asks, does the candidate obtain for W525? 1.07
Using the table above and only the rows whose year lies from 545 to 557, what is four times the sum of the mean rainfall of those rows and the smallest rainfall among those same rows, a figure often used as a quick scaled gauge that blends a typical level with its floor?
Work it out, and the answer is 114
